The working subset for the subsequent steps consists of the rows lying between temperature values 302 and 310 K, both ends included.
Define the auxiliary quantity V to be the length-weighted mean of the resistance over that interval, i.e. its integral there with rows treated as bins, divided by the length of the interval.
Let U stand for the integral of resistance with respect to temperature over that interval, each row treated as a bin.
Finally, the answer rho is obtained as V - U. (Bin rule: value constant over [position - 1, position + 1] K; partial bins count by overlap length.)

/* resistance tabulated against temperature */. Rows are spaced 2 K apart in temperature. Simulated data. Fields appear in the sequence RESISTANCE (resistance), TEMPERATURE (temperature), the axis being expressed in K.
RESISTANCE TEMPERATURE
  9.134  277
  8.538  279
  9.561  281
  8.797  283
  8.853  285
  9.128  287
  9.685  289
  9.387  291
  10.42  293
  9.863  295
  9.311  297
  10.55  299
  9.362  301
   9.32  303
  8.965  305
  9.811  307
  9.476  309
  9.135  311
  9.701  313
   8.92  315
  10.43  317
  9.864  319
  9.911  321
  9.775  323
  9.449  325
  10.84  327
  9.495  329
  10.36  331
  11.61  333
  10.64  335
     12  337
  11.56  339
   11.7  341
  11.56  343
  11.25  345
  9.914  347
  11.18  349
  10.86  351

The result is -66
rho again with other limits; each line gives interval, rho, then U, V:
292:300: -70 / 80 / 10.0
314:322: -68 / 78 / 9.8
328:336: -74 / 84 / 10.5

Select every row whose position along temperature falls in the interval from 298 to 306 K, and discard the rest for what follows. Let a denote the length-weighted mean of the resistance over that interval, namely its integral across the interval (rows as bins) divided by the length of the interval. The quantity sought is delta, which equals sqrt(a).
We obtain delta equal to 3.09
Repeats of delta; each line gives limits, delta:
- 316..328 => 3.17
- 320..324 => 3.14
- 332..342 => 3.39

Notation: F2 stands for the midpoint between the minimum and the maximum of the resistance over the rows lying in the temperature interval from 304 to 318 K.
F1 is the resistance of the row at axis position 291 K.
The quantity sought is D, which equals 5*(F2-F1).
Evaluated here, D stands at 1.4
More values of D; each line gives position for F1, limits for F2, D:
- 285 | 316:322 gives 6.5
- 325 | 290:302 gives 2.4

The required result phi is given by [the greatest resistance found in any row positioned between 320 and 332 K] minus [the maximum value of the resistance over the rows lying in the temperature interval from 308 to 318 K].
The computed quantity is 0.4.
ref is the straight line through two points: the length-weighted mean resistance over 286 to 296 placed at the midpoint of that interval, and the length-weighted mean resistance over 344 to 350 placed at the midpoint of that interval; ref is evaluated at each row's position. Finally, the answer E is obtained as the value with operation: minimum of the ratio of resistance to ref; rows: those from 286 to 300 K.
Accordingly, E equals 0.949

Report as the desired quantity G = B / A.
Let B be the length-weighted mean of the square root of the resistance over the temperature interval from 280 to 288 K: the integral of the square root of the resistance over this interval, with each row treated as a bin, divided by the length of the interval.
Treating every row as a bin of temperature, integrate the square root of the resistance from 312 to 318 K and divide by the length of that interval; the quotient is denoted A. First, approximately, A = 3.110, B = 3.01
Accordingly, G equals 0.97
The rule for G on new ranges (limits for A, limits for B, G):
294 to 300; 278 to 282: 0.96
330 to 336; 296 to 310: 0.94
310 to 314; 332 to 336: 1.09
